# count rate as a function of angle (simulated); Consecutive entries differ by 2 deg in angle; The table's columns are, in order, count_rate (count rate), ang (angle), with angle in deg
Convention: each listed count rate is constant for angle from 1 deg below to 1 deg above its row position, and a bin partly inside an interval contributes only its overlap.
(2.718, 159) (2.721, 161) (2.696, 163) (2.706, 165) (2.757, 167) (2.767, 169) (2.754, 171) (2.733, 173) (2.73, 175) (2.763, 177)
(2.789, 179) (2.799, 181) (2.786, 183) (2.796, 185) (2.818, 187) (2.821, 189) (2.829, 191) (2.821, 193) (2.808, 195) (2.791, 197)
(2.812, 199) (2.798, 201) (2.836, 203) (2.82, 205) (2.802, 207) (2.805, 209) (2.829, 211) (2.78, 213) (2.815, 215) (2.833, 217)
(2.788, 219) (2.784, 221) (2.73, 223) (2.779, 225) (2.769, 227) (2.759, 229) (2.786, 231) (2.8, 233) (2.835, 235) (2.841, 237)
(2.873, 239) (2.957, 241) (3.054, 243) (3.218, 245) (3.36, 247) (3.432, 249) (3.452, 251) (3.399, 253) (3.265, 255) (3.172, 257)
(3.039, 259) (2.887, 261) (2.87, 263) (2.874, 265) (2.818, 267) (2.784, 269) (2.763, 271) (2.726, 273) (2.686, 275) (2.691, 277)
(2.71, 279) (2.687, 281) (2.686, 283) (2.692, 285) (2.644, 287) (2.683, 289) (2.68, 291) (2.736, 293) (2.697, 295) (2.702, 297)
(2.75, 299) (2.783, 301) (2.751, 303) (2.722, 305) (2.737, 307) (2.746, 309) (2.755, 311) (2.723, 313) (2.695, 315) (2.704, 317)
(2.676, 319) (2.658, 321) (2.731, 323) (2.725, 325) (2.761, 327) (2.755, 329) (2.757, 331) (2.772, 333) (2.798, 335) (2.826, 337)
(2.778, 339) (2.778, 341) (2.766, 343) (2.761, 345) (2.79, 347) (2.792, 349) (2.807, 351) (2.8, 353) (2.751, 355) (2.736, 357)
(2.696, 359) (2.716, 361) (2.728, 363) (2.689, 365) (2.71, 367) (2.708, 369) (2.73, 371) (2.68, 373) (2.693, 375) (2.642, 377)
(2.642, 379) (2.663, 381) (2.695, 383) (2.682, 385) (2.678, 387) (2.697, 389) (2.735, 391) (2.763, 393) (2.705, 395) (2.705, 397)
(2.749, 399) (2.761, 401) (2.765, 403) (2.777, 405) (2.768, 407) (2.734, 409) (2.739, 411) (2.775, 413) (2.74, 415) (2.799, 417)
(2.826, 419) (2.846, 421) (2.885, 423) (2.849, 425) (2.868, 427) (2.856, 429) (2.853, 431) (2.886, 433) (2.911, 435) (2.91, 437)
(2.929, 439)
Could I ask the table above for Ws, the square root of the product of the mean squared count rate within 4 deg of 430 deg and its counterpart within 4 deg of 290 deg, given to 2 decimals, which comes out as 7.70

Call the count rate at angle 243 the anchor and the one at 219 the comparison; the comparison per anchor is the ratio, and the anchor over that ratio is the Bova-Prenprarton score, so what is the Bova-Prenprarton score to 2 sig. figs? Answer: 3.3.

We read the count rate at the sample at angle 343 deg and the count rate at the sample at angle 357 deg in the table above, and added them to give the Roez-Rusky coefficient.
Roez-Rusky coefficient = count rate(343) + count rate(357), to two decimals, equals 5.50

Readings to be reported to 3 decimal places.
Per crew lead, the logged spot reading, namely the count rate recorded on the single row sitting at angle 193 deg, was 2.821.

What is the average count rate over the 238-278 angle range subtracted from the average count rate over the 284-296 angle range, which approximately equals -0.33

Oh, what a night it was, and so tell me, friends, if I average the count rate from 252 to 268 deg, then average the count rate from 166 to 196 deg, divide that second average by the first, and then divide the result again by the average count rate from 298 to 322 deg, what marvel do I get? 0.336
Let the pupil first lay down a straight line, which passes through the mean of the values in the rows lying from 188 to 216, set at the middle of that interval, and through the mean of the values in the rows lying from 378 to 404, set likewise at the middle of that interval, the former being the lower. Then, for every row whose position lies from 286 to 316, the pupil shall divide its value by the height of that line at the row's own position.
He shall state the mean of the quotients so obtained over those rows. 0.99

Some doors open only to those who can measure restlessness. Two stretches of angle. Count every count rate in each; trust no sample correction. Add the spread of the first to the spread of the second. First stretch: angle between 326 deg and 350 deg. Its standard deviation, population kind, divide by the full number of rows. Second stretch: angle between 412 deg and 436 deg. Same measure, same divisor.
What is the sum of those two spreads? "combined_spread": 0.067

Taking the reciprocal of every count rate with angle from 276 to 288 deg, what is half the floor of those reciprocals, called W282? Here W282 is 0.185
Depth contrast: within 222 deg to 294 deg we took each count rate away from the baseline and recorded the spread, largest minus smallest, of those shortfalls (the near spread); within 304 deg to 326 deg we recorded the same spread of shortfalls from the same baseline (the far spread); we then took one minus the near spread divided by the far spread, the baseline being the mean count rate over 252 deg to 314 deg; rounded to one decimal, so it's -7.3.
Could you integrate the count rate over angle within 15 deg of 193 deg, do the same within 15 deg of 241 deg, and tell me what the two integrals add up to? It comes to 176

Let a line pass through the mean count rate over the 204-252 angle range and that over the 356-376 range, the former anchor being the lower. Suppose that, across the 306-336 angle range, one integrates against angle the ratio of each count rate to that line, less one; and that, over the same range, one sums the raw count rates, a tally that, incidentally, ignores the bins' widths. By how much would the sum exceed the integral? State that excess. 41.4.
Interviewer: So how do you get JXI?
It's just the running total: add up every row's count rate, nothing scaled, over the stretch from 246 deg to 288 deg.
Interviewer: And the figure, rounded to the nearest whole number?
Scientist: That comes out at 62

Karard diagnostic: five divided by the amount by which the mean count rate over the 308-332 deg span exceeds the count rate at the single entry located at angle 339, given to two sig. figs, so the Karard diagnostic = -92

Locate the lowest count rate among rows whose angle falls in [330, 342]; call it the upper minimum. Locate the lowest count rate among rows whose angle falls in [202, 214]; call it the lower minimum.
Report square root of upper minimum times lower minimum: 2.77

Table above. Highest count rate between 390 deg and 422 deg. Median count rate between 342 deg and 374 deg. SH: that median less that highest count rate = -0.11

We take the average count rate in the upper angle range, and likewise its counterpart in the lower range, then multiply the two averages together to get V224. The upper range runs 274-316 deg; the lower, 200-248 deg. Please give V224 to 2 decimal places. 7.76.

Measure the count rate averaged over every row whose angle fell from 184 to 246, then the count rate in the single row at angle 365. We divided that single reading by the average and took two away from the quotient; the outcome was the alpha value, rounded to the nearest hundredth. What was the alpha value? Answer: -1.05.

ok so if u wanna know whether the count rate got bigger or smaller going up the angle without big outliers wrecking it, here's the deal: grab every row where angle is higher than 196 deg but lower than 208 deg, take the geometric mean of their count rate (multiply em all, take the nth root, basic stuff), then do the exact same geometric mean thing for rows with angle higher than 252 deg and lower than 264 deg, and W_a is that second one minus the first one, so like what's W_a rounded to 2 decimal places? 0.29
